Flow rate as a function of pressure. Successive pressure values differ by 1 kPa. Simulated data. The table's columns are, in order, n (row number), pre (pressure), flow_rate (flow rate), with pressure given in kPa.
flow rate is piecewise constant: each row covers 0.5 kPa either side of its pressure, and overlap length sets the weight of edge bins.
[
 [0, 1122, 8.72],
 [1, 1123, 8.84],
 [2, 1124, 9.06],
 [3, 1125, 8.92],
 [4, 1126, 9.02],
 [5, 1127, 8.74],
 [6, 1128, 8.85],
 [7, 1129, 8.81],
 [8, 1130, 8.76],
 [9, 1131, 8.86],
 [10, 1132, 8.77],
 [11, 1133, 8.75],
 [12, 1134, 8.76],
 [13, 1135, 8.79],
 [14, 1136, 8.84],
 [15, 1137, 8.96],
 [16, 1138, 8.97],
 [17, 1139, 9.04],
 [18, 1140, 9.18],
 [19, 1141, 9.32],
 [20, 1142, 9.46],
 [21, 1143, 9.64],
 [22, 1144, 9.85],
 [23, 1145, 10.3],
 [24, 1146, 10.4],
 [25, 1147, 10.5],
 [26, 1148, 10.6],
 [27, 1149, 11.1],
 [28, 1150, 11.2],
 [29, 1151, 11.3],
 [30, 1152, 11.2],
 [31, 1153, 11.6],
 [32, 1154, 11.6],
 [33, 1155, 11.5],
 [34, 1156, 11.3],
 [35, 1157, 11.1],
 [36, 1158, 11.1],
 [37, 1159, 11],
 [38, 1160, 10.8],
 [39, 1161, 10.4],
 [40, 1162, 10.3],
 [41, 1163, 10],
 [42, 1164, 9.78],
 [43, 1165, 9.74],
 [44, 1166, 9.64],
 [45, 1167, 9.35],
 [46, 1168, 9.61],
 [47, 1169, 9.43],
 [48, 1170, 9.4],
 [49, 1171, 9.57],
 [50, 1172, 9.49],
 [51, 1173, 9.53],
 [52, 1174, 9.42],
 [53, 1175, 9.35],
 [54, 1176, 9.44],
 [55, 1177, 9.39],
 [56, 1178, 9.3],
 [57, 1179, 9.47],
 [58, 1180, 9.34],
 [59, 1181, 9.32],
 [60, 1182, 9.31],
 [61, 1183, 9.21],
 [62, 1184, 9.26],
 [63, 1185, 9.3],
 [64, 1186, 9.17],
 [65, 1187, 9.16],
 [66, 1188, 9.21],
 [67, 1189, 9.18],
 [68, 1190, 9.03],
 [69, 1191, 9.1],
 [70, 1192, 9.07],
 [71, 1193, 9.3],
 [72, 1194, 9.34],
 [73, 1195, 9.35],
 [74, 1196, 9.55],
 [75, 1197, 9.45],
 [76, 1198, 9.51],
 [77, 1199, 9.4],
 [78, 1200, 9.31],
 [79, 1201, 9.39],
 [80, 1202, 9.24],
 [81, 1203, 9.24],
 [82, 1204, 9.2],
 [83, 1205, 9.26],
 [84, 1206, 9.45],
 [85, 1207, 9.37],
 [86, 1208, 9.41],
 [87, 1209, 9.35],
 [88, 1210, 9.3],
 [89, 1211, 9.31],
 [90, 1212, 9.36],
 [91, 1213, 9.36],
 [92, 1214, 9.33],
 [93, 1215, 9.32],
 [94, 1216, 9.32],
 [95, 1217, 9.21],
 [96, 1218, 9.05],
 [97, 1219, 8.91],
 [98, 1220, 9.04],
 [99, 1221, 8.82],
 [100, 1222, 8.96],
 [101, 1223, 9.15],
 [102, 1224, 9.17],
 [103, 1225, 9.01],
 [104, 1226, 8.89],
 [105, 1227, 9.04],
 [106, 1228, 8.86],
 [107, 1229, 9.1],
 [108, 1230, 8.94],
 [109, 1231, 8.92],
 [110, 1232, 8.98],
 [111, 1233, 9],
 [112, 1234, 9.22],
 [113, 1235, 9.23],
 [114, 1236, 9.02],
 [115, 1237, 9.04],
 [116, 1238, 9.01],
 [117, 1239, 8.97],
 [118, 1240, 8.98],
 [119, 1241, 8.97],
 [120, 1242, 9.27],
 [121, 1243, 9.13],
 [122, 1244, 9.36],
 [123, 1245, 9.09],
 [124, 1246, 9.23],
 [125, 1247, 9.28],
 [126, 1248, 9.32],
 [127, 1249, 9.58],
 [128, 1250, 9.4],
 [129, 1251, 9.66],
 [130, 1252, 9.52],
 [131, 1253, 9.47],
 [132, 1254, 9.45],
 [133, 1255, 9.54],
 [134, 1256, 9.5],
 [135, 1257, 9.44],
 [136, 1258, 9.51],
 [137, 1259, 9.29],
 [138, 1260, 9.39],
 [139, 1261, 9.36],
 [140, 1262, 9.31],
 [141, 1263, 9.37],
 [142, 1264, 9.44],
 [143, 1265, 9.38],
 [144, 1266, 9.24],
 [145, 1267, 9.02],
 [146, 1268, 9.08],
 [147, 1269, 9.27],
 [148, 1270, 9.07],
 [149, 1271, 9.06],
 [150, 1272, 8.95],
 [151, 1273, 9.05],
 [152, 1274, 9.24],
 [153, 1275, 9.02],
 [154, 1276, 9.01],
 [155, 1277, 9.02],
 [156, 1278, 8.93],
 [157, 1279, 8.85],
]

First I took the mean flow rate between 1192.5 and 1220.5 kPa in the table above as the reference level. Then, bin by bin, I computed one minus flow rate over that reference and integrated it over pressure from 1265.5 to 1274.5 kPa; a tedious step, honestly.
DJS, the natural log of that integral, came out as -1.6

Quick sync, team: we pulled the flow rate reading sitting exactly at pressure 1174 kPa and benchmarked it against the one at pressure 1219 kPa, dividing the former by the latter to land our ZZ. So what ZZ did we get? 1.06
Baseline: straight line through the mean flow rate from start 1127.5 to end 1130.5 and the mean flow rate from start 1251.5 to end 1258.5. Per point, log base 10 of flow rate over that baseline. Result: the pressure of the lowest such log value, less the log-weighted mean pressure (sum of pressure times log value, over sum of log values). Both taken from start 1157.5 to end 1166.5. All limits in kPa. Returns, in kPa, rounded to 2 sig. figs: 5.0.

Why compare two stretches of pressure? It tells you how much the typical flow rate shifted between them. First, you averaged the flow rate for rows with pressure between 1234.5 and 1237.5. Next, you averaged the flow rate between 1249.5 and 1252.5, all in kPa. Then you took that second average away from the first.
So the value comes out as -0.4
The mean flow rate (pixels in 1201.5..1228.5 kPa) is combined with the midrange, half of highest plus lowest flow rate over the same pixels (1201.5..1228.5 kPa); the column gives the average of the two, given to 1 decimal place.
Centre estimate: 9.2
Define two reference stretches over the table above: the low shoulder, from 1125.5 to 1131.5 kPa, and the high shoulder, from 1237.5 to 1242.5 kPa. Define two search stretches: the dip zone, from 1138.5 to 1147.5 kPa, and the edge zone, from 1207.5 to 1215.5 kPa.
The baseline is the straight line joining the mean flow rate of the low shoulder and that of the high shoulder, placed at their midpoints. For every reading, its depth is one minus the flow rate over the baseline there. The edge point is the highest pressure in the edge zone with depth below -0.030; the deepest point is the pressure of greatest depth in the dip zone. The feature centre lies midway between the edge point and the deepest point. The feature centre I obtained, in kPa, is 1177.0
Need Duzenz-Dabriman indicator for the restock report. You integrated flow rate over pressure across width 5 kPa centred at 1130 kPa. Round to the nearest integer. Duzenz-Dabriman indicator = 44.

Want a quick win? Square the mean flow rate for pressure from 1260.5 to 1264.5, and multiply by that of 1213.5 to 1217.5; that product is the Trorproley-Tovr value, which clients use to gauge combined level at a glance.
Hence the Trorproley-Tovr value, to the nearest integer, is 816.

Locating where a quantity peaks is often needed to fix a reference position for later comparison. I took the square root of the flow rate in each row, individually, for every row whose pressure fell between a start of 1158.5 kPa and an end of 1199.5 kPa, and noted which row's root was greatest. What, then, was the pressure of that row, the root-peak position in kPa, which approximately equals 1159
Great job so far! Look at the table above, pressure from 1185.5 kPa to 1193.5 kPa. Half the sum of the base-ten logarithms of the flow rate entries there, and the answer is 3.85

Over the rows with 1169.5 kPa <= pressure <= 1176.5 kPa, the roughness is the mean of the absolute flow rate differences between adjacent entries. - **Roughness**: 0.093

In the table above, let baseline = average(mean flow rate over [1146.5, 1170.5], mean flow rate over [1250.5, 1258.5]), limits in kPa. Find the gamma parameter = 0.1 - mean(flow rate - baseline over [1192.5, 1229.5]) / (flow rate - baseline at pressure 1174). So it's -1.20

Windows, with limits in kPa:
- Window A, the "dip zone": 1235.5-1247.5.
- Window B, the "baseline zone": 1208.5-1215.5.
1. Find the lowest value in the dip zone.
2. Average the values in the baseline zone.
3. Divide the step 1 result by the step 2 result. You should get 0.96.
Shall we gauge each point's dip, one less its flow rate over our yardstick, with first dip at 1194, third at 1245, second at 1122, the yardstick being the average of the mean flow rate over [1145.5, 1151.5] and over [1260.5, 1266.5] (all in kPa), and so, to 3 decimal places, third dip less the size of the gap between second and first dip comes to 0.039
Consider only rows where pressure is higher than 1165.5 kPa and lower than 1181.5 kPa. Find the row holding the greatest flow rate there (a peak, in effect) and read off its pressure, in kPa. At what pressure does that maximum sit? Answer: 1166 kPa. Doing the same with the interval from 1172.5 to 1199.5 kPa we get 1196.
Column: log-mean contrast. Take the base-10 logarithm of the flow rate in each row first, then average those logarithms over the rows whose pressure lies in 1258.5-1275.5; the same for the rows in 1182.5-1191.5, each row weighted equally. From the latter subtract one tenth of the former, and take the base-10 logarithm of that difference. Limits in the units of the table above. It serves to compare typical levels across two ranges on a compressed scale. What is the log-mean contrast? -0.062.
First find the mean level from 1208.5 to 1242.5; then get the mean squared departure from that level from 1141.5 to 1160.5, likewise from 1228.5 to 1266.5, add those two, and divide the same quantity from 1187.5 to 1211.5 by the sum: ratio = 0.017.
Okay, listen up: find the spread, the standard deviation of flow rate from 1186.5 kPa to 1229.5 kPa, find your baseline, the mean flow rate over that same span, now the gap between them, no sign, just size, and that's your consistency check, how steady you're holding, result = 9.0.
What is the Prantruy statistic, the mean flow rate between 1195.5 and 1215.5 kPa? 9.4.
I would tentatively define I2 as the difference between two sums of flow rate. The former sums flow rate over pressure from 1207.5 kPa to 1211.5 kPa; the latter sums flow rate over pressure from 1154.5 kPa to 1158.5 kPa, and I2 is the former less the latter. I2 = -7.6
